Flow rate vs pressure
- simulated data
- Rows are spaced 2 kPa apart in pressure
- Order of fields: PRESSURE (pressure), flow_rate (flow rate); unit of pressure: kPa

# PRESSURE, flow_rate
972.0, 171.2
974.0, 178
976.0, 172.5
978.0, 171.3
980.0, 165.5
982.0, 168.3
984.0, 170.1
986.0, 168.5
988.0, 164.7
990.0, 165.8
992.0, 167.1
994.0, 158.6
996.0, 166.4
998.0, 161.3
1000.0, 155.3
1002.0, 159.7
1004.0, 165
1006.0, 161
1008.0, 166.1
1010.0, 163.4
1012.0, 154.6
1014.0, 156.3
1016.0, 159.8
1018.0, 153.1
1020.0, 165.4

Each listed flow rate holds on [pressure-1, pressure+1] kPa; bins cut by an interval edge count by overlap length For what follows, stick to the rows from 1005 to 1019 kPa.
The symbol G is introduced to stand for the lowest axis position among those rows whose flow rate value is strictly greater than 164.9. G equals 1008.0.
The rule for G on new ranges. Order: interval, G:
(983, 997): 984.0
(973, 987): 974.0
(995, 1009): 996.0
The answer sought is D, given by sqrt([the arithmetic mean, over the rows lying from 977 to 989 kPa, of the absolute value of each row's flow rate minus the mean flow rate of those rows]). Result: 1.41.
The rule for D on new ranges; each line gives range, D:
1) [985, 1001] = 1.95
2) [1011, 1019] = 1.45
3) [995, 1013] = 1.84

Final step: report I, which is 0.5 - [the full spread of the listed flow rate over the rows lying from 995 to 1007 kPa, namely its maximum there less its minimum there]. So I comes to -11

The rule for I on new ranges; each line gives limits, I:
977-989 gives -6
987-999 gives -8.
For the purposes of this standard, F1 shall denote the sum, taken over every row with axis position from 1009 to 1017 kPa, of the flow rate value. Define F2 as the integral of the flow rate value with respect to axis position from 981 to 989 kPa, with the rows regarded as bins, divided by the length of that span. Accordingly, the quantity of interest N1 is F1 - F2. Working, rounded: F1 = 634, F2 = 168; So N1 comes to 466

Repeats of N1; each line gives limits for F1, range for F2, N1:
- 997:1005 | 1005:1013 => 480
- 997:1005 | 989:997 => 477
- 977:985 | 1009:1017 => 517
